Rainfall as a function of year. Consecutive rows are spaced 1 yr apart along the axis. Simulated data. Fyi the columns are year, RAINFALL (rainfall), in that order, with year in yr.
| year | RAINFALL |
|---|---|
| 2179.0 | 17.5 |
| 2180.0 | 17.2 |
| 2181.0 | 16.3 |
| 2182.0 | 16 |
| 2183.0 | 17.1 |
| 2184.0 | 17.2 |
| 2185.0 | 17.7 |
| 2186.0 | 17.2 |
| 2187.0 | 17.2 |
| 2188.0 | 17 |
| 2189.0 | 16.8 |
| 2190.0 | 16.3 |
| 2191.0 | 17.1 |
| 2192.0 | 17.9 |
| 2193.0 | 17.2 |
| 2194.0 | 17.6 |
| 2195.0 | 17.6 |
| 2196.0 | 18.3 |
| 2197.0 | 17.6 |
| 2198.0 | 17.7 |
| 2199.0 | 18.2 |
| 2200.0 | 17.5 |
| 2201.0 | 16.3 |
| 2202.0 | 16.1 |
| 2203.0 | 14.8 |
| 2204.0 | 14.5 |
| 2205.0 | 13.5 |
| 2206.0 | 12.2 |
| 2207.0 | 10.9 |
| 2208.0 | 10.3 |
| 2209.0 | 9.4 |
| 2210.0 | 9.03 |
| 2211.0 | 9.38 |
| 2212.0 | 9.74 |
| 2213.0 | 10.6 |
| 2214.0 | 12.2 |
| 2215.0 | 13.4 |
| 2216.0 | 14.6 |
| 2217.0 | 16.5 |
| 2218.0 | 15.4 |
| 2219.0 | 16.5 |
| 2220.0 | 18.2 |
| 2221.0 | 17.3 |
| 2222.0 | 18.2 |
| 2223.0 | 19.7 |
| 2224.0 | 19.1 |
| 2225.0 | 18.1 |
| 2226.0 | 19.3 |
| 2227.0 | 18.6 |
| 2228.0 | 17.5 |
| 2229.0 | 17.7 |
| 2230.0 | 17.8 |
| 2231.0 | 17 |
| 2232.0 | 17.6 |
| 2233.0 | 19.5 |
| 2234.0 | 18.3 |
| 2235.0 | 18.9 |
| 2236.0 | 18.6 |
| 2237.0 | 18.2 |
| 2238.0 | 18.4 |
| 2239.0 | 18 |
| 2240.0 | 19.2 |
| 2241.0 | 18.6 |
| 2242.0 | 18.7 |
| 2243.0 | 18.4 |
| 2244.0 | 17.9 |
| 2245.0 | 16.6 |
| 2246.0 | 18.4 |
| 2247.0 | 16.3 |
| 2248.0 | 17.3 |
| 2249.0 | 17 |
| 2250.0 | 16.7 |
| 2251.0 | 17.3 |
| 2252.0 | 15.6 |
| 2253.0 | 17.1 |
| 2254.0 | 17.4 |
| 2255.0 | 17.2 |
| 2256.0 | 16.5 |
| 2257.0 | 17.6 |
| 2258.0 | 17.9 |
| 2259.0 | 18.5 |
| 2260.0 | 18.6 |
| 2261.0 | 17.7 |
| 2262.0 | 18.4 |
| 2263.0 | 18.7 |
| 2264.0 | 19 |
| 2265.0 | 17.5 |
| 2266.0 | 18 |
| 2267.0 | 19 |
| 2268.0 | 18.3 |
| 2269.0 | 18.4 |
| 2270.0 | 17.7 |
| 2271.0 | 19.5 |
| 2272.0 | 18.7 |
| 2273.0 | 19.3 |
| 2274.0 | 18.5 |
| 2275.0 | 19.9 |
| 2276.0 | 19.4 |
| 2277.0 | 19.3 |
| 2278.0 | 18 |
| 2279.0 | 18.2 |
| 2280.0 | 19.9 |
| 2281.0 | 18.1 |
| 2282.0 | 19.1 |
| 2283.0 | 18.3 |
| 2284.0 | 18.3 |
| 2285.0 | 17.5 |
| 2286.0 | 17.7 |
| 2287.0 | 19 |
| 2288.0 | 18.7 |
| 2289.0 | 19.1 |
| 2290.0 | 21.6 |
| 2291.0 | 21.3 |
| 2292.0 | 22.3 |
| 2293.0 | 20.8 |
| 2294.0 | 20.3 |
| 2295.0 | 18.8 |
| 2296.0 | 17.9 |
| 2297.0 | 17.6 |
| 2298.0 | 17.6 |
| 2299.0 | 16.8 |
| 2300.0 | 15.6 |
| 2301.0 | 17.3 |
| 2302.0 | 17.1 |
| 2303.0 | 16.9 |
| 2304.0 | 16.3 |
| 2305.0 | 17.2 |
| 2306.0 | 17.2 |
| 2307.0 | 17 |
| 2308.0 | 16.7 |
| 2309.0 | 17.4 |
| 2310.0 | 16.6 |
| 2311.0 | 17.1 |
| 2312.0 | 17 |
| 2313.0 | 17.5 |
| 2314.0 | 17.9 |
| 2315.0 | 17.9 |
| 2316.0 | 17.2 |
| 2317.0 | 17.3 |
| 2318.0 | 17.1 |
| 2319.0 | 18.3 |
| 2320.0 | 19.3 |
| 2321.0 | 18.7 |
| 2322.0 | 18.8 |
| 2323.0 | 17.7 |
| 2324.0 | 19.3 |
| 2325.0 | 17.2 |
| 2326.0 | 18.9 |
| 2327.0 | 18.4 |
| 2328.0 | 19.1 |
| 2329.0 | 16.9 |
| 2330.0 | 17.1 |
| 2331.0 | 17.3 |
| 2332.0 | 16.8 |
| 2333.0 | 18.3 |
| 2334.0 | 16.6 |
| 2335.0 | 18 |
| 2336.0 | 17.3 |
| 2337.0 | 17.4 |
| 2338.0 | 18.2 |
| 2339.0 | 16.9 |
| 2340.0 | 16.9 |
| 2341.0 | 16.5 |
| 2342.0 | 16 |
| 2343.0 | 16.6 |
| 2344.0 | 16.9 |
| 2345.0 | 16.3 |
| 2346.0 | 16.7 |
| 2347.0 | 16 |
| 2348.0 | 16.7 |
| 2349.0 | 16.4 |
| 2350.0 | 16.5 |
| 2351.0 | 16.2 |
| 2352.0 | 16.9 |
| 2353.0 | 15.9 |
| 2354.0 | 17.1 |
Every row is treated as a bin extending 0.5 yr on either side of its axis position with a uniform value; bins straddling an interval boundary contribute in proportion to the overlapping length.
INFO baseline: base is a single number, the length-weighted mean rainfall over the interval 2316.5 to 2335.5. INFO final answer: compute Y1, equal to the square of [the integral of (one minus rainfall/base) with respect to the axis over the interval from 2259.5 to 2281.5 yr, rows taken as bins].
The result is 0.7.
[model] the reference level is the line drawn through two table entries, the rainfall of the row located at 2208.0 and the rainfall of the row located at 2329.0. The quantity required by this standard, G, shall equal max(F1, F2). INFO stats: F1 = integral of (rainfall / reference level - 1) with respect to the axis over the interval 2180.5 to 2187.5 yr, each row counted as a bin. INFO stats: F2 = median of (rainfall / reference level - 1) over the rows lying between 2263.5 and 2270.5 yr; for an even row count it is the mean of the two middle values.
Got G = 6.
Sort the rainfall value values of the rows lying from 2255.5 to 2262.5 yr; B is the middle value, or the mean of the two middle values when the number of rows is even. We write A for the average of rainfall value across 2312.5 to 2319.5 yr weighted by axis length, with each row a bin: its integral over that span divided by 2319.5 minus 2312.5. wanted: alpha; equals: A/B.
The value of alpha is 0.98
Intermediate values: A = 17.6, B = 17.9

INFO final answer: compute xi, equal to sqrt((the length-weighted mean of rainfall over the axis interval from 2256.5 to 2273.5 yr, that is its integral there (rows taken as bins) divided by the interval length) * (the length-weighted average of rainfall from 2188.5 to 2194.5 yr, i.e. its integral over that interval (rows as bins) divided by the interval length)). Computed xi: 17.8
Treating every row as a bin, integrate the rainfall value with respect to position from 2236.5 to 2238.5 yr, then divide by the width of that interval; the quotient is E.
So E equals 18.3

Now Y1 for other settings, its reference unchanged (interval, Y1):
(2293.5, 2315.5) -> 0.5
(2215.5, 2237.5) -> 0.0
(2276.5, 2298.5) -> 1.9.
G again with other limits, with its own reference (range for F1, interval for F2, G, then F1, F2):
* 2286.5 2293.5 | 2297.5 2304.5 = 3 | 3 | 0.1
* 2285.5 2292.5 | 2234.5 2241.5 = 2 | 2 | 0.5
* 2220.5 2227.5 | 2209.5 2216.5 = 5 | 5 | 0.0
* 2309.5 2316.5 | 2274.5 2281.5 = 1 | 1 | 0.4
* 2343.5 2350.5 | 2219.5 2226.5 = 1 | -1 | 0.7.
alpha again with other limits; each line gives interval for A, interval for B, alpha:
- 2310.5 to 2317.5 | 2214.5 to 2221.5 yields 1.06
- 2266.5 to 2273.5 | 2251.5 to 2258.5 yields 1.09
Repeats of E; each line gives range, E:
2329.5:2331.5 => 17.2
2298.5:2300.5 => 16.2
